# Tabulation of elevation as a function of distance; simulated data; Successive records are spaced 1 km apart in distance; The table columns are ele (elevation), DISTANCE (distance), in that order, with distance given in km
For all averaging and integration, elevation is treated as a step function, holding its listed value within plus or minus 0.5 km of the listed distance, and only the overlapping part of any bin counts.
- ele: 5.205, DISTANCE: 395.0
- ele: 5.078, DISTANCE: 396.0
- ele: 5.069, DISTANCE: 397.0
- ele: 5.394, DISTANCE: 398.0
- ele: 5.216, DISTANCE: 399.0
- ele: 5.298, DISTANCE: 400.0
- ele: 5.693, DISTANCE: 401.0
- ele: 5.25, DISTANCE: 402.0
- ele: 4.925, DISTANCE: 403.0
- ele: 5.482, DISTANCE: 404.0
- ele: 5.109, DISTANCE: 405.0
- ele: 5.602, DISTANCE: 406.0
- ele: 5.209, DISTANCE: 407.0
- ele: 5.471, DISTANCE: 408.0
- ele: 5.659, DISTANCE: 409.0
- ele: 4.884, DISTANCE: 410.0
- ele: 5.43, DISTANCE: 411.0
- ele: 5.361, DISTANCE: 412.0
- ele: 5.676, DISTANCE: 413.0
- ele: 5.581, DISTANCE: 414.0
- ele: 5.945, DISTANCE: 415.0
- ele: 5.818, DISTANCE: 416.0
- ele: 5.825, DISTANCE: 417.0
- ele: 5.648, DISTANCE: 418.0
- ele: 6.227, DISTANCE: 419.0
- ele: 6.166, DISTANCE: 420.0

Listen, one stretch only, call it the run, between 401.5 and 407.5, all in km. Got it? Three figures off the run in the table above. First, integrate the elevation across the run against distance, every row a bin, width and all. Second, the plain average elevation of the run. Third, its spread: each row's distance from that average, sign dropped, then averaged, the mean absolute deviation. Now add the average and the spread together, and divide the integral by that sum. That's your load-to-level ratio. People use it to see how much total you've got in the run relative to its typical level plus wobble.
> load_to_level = 5.80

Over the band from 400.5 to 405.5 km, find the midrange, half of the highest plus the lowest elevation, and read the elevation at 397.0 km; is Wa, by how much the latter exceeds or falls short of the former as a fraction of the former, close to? -0.045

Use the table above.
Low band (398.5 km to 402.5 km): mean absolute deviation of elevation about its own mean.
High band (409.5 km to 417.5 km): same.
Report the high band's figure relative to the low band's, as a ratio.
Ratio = 1.6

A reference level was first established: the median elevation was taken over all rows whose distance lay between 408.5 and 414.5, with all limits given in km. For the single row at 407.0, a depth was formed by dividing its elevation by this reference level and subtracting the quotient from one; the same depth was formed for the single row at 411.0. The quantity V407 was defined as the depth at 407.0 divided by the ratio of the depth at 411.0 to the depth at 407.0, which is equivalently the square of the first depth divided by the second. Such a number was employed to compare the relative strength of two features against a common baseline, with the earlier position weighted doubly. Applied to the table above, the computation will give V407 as 0.2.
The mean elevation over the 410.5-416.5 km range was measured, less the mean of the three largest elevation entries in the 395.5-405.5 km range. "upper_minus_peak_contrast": 0.11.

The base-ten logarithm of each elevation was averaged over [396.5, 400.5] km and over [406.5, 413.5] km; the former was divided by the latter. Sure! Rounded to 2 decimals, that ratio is 0.98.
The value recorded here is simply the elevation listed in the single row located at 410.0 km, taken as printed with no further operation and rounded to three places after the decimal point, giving 4.884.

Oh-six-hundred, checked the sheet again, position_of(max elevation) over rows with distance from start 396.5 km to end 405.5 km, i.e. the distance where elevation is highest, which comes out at 401.0 km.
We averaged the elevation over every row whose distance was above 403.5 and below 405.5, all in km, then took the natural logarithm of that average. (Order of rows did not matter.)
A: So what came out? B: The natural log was 1.67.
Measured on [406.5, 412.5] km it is 1.67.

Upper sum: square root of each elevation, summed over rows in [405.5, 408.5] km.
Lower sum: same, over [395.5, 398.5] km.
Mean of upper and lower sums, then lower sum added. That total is 13.74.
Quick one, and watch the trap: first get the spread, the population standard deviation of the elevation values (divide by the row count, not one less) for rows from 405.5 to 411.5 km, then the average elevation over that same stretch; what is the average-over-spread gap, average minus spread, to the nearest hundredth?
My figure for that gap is 5.11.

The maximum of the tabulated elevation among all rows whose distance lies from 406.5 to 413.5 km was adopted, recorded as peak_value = 5.676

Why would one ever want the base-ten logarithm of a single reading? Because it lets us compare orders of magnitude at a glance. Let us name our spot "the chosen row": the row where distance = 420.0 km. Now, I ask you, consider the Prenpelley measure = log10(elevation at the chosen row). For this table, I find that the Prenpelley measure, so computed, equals 0.79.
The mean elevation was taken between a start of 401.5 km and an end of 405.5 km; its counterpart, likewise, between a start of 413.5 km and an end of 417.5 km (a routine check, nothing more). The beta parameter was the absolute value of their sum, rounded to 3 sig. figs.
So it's 11.0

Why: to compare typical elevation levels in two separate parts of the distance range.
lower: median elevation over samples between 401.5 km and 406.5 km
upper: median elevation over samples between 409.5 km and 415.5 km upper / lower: 1.05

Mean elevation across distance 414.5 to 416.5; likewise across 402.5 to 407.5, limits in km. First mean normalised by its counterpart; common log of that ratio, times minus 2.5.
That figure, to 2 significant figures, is -0.12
